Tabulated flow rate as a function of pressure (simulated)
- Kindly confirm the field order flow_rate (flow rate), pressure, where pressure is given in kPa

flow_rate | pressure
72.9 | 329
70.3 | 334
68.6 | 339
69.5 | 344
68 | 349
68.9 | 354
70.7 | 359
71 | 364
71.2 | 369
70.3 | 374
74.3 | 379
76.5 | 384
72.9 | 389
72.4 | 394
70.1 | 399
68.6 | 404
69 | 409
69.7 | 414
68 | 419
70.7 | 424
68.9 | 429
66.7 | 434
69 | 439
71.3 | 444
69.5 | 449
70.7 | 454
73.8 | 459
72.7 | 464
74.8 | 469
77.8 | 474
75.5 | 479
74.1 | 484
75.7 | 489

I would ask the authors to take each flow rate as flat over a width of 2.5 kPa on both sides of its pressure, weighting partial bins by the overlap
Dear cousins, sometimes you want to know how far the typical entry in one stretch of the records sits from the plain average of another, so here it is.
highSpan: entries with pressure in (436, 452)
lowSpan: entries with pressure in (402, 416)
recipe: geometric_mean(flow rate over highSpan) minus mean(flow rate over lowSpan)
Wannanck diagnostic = 1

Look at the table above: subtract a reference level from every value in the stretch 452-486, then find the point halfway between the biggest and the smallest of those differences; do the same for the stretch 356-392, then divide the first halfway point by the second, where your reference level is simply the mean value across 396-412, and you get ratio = 1.2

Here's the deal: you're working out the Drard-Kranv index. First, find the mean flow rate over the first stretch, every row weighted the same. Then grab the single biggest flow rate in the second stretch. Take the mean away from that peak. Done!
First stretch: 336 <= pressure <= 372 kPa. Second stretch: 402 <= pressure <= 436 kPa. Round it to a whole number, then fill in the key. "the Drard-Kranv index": 1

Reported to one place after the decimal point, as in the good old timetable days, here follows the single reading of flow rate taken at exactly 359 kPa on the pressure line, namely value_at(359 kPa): 70.7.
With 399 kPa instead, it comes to 70.1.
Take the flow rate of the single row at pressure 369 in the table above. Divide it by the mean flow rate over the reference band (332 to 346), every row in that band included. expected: 1.025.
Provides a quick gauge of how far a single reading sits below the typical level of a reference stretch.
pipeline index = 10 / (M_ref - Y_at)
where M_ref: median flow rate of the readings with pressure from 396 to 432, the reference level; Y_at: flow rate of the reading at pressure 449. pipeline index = -20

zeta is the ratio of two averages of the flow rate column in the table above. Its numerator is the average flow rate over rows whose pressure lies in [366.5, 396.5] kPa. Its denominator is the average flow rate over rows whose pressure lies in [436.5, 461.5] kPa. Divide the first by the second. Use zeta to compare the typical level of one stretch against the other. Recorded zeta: 1.03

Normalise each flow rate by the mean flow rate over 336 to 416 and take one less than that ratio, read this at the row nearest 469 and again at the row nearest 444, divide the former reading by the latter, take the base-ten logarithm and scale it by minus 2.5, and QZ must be -2.1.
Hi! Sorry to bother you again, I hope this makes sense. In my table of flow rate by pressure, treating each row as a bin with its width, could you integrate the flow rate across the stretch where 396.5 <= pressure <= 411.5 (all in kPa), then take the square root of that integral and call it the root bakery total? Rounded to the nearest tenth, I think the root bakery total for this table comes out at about 32.2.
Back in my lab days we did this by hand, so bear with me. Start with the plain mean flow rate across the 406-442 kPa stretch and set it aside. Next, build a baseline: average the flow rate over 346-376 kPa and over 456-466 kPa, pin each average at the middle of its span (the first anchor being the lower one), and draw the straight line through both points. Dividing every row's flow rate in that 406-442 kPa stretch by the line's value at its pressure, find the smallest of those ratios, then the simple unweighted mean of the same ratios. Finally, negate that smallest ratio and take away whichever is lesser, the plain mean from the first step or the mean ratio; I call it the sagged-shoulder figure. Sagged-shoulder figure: -1.88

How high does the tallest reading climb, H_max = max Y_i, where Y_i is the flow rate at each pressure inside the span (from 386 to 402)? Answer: 72.9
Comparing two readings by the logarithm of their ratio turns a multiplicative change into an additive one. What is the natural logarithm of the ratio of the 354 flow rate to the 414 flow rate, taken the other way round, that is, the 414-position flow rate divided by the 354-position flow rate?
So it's 0.012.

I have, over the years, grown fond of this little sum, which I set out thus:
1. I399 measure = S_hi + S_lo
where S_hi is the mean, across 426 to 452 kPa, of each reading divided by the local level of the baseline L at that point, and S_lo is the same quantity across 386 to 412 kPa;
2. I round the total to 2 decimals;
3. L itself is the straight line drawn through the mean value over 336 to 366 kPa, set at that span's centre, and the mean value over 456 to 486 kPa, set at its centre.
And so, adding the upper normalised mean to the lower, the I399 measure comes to 1.93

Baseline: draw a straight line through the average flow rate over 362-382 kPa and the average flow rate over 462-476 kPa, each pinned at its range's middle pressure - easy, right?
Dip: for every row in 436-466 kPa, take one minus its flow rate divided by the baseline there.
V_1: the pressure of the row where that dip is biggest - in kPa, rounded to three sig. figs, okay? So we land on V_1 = 439 kPa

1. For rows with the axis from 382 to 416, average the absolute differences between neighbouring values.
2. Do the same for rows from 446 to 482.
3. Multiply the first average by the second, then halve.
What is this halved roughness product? 1.6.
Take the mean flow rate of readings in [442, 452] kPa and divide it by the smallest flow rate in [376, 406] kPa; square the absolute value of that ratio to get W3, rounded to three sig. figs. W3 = 1.05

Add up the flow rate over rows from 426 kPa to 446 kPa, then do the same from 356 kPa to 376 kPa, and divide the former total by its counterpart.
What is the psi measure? 0.97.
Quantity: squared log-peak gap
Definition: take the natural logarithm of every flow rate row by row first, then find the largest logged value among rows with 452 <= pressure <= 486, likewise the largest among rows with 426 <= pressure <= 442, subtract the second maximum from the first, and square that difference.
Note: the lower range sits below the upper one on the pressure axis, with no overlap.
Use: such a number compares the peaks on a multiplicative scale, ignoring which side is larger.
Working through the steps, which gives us 0.014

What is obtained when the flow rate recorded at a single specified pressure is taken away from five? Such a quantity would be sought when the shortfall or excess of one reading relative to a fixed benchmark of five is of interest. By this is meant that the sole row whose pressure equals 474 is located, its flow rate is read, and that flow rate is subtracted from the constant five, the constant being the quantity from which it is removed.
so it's -72.8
